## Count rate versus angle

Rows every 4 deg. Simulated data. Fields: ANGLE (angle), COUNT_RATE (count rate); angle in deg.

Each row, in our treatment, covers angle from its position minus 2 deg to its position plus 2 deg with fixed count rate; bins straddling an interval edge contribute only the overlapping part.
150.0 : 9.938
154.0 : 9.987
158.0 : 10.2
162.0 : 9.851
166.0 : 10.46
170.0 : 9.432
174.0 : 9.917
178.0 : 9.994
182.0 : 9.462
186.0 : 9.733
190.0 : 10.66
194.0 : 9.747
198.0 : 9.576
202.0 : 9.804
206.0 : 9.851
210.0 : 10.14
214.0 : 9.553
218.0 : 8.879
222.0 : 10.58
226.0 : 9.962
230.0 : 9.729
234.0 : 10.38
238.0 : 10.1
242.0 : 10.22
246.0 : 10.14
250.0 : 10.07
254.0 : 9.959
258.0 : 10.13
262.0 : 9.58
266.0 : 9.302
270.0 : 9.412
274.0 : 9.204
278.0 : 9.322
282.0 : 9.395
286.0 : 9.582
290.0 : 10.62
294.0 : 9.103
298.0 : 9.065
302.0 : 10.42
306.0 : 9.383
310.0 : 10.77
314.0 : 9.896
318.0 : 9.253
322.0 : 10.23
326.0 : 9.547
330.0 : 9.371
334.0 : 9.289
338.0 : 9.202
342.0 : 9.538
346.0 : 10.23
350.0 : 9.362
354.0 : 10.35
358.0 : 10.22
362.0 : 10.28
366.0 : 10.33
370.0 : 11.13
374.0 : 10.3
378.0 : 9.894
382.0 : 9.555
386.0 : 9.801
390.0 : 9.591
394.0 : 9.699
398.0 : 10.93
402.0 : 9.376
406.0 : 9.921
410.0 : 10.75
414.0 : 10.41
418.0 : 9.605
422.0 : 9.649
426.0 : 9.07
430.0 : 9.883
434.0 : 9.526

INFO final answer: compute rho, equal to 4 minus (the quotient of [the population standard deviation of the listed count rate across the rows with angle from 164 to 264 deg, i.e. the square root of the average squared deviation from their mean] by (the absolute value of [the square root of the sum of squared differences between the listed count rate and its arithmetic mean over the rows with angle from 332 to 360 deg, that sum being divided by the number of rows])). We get 3.2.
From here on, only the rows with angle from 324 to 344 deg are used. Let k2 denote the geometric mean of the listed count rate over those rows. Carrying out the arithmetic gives 9.4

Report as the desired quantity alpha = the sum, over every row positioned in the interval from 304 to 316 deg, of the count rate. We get 30.0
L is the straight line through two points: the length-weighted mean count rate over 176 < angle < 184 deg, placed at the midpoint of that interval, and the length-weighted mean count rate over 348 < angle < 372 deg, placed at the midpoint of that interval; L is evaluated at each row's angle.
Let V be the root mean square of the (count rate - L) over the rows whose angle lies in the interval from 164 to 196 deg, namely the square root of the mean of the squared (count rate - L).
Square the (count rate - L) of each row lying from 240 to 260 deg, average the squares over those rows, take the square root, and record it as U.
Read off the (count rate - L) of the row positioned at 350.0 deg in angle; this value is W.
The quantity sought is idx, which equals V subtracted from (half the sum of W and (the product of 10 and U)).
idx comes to 0.0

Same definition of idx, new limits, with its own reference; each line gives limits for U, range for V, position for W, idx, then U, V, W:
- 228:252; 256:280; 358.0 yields 0.7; 0.3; 0.6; -0.1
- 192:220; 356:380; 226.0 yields 1.7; 0.4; 0.4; 0.1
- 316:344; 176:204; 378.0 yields 3.3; 0.8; 0.4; -0.4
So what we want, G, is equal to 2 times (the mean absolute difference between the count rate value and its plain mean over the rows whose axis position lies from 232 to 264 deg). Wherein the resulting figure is 0.30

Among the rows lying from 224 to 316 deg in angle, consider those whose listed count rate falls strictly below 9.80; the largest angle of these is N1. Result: 306.0 deg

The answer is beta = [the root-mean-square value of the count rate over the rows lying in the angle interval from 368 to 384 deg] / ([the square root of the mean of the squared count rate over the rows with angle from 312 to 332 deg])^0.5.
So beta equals 3.29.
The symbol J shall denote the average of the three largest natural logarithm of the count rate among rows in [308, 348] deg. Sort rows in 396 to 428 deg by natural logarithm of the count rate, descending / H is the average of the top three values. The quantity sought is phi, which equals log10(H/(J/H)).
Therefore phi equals 0.380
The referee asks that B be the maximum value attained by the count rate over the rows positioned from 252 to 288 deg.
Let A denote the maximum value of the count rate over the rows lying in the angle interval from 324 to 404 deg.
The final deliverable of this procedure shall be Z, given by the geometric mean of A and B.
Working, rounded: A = 11.13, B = 10.13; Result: 10.6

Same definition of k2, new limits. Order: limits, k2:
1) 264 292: 9.5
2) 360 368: 10.3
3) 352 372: 10.5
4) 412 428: 9.7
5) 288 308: 9.7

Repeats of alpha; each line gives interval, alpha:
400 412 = 30.0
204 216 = 29.5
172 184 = 29.4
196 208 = 29.2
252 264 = 29.7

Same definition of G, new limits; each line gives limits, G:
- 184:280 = 0.70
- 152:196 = 0.57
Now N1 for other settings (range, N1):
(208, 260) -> 230.0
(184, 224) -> 218.0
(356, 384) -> 382.0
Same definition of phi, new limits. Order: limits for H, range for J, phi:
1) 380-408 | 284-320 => 0.359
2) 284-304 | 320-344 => 0.374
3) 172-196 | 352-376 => 0.358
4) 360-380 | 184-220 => 0.379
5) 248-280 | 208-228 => 0.360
